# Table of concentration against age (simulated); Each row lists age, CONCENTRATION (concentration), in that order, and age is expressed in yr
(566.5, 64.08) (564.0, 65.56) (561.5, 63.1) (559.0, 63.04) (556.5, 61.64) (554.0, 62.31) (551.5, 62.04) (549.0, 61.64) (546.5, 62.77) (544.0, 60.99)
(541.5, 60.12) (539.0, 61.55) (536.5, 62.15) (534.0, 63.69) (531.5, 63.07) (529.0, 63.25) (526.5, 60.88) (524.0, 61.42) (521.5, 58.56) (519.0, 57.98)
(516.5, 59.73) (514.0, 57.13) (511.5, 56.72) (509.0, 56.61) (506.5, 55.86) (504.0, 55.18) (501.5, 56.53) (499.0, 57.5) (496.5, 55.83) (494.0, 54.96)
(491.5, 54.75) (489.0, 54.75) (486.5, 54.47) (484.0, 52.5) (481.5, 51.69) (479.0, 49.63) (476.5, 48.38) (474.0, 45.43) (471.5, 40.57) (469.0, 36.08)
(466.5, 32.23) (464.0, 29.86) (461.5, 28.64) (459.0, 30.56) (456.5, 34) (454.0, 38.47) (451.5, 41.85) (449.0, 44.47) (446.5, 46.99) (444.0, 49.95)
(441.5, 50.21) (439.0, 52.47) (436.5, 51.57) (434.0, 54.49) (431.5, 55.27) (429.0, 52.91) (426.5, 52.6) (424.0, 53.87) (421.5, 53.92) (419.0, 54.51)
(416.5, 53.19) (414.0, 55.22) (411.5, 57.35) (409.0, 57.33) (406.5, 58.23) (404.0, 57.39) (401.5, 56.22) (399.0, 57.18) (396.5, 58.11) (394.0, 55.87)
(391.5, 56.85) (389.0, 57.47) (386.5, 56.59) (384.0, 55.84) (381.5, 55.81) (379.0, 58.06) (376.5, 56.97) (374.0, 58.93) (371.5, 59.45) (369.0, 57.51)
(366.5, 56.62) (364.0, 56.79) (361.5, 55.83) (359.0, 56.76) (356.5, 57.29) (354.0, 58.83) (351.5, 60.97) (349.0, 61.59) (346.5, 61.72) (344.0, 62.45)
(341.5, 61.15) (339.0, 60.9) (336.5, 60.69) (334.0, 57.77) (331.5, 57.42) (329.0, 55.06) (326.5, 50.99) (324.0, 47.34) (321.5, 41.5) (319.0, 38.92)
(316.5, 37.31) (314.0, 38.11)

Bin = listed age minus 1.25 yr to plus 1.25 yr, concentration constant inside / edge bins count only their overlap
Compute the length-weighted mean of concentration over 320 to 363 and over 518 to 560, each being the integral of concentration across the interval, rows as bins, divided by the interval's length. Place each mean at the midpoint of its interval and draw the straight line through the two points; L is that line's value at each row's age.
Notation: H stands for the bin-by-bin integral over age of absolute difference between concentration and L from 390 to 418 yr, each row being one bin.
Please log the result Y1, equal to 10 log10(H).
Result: 17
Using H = 49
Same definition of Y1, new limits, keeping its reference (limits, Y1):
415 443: 22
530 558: 14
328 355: 20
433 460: 26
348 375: 16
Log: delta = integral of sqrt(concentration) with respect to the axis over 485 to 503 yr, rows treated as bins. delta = 134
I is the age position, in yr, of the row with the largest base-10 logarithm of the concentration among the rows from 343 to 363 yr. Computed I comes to 344.0 yr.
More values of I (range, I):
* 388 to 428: 406.5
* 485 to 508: 499.0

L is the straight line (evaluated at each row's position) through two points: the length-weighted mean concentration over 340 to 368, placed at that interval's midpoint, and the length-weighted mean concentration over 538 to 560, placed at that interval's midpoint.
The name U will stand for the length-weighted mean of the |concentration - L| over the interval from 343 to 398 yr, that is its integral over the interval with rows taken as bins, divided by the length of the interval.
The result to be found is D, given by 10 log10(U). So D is 3.6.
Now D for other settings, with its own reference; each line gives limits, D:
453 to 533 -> 10.3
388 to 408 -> 4.0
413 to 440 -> 8.1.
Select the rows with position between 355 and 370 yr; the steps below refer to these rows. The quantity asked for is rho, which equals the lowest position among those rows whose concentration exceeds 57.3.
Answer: 369.0 yr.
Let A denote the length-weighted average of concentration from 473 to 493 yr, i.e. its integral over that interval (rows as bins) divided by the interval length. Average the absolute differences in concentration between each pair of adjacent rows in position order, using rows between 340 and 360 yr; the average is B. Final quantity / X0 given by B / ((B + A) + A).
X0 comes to 0.010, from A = 52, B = 1.00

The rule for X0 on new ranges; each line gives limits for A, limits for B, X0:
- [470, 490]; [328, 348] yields 0.012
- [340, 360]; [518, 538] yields 0.010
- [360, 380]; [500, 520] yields 0.009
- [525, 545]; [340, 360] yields 0.008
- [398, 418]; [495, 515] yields 0.007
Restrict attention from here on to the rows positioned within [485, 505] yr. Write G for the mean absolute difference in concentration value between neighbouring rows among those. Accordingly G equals 0.8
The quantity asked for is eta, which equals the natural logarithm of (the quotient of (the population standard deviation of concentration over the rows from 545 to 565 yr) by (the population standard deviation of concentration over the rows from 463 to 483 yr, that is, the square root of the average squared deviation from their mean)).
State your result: -1.9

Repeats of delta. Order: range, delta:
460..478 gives 110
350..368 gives 137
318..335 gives 120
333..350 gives 133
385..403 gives 136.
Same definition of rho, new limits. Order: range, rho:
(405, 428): 406.5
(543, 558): 544.0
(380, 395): 389.0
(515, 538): 516.5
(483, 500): 499.0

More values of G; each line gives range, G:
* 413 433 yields 1.1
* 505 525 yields 1.3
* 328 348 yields 1.2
